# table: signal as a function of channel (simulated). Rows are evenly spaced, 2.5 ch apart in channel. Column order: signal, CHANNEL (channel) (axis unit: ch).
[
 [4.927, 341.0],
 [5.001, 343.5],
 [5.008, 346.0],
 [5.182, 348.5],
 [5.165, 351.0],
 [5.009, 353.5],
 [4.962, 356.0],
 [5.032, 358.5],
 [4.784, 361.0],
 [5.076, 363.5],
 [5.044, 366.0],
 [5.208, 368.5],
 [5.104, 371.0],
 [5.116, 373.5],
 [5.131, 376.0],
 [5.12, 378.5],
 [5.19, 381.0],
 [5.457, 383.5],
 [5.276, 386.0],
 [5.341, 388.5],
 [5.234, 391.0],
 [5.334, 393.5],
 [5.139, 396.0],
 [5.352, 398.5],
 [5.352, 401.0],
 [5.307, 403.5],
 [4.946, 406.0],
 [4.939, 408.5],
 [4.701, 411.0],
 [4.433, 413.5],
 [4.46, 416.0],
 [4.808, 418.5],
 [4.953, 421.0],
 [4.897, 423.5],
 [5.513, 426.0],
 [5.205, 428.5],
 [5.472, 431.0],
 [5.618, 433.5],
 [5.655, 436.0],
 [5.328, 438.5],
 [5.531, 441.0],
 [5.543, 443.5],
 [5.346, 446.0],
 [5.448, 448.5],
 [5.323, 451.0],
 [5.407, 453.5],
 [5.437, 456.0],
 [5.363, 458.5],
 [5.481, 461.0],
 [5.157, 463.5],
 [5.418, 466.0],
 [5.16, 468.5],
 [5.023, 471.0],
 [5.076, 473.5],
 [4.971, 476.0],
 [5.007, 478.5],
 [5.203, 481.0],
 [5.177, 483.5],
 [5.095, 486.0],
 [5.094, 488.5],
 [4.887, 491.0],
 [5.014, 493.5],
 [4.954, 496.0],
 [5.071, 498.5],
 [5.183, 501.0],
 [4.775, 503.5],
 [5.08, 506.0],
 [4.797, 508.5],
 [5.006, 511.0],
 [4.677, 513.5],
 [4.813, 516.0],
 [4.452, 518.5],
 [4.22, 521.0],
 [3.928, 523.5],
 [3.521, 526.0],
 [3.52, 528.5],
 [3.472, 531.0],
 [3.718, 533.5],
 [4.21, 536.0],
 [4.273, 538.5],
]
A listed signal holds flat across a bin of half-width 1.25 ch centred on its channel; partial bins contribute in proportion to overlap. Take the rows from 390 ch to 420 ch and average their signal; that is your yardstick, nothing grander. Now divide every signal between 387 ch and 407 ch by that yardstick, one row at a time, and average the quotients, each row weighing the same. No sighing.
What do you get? 1.05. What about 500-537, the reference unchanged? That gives 0.87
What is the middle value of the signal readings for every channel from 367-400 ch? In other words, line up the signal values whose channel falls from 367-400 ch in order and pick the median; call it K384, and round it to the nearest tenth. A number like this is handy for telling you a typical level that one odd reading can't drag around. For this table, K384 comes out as 5.2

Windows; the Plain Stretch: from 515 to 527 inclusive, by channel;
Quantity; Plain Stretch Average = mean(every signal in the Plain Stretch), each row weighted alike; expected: 4.19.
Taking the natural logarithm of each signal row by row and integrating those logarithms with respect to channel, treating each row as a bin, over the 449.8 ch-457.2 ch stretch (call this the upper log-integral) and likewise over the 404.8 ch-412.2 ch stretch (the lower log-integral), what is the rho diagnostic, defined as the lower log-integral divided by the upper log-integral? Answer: 0.94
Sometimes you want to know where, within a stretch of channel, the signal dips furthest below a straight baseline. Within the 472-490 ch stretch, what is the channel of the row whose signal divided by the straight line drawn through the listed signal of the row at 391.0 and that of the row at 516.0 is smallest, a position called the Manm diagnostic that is 476.0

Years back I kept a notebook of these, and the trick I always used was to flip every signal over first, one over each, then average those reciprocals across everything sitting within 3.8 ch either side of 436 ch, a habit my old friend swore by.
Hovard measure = 0.181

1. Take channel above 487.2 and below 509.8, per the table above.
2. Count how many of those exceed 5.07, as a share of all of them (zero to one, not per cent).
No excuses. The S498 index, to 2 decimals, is 0.44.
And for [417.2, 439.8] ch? 0.67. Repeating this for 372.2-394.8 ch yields 1.00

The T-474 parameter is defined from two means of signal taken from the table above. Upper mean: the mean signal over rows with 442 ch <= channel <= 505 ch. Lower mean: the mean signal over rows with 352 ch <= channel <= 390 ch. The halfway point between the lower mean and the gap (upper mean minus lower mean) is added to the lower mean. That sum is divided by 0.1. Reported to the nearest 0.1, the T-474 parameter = 77.2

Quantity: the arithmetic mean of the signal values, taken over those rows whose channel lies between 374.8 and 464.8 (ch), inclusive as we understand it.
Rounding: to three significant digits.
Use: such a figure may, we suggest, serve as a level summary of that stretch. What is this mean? 5.23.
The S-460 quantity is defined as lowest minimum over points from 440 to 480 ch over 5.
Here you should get 0.994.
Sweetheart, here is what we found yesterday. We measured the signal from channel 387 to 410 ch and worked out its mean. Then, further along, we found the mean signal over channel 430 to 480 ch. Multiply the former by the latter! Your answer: 27.8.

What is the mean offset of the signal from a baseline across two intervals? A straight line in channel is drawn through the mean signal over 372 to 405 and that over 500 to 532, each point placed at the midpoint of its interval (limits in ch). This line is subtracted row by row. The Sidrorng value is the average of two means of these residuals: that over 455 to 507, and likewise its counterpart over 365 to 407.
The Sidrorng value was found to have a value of 0.21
